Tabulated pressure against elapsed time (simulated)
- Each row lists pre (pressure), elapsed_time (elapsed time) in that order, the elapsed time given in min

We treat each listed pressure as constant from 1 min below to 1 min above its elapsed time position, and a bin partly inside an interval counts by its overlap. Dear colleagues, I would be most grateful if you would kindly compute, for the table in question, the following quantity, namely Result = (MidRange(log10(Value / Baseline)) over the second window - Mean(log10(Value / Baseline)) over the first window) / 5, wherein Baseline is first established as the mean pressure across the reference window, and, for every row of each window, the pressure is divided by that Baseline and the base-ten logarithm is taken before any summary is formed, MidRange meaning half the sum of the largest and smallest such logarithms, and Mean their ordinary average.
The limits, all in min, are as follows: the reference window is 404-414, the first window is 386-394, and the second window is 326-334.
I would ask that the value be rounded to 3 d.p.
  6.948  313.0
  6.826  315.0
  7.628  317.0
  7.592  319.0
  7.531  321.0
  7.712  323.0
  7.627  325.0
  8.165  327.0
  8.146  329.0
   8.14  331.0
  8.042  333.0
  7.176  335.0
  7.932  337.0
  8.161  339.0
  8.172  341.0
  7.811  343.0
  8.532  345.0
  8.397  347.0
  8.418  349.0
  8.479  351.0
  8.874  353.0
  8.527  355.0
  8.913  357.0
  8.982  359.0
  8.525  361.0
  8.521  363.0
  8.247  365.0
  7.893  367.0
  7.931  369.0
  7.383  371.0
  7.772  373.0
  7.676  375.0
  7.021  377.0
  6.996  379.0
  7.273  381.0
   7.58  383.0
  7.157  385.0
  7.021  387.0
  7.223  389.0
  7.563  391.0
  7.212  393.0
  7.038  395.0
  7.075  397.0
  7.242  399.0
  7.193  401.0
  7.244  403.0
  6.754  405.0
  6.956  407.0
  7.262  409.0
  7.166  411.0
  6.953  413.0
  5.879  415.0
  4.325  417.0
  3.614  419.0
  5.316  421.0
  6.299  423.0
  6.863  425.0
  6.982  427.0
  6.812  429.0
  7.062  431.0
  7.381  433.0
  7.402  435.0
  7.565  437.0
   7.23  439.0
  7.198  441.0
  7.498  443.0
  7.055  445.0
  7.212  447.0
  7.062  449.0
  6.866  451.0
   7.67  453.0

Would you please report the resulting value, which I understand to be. 0.010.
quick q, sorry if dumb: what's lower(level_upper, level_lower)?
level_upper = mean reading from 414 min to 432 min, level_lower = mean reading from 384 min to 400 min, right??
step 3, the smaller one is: 5.91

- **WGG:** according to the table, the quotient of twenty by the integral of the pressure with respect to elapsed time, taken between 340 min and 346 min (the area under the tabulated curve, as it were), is 0.41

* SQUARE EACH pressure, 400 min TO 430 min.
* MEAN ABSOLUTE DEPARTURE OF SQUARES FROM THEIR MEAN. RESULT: 10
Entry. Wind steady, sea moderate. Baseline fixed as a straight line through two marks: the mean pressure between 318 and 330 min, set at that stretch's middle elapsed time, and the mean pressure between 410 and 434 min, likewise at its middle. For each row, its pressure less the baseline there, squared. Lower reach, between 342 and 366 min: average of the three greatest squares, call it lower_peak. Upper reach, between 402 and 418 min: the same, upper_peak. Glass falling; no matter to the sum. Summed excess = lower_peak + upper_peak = 4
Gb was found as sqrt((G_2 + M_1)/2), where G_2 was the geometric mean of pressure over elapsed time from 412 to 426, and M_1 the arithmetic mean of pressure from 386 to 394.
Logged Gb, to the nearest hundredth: 2.52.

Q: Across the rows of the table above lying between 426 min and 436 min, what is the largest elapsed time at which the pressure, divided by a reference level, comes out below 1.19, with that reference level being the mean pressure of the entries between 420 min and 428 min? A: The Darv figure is 435.0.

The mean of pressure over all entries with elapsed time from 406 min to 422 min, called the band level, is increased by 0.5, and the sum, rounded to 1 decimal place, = 6.4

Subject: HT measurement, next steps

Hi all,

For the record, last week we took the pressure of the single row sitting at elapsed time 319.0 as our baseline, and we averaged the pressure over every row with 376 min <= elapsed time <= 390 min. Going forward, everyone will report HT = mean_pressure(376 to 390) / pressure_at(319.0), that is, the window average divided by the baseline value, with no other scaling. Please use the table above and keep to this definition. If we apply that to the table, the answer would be 0.946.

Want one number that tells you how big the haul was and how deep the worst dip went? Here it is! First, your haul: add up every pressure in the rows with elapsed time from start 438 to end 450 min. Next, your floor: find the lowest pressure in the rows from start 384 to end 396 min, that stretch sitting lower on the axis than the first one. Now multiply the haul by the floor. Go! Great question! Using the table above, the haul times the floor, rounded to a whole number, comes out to 304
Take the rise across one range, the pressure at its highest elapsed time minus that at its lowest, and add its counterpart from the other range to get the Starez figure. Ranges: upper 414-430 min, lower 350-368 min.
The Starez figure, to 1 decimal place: 0.3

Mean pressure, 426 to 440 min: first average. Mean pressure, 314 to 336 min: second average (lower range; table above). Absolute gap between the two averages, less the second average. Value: -7.20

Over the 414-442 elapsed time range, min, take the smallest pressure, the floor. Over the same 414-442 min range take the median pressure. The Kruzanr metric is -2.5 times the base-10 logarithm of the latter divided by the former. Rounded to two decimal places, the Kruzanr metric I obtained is -0.71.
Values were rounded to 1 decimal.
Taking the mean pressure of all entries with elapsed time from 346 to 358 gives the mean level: 8.6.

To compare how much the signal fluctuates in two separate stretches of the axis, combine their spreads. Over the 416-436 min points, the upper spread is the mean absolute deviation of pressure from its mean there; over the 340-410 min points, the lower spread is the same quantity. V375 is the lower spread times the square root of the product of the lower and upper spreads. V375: 0.46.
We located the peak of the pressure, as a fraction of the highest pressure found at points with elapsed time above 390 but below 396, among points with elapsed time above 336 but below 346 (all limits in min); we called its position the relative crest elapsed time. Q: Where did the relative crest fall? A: 345.0 min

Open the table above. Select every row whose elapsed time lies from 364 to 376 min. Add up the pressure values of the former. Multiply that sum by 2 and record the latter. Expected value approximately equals 94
